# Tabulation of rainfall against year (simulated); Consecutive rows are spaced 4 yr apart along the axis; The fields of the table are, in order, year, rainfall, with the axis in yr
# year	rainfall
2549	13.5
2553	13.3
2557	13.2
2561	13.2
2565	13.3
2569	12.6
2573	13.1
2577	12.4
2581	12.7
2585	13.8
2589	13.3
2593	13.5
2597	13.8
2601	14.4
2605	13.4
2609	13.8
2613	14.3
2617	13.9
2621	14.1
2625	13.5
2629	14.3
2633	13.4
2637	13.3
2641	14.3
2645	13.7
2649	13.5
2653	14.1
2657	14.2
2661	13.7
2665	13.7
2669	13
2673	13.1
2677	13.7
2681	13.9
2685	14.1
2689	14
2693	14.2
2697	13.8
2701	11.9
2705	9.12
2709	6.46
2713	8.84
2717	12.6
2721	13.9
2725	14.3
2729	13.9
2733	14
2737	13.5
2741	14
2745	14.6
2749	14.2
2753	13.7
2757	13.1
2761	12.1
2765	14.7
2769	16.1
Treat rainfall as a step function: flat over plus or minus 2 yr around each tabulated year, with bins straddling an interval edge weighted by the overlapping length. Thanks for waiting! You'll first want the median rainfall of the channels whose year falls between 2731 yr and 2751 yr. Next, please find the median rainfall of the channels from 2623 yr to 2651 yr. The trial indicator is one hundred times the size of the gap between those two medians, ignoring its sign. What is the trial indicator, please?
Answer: 50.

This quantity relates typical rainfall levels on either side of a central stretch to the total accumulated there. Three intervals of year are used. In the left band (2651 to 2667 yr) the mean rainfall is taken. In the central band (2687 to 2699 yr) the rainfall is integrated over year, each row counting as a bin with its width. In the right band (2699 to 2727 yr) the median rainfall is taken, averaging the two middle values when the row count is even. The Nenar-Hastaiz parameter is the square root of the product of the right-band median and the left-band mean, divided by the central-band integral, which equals 0.08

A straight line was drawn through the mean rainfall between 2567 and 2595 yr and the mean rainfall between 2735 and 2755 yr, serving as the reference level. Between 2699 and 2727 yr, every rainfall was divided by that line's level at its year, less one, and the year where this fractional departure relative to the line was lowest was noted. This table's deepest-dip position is 2709 yr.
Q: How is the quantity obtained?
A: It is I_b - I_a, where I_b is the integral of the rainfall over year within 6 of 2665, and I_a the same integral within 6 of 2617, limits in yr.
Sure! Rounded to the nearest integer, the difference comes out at -8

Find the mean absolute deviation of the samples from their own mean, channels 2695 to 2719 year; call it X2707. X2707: 2.31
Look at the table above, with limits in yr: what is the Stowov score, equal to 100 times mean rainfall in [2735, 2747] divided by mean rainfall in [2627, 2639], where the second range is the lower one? 103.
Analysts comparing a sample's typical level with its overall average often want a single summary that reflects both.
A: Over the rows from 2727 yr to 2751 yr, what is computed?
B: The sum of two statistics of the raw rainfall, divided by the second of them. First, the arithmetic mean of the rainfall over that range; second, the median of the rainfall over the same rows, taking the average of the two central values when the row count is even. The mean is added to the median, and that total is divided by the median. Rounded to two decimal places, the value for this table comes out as 2.00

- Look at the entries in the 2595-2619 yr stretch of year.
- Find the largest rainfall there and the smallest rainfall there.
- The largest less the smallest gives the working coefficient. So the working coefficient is 1.0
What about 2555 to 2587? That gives 1.4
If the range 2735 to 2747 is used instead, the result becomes 1.1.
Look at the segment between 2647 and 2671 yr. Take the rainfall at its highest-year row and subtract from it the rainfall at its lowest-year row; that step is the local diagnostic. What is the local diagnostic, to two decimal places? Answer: -0.50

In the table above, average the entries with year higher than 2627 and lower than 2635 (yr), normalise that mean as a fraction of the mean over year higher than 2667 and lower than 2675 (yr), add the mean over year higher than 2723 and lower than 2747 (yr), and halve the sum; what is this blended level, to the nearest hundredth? 7.56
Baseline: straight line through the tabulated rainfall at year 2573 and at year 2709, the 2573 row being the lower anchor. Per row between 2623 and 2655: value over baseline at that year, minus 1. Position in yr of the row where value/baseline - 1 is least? 2625 yr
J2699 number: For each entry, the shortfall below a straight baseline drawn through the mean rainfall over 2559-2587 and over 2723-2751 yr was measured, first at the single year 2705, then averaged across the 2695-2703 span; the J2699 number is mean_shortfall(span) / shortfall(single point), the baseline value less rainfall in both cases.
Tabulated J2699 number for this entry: 0.21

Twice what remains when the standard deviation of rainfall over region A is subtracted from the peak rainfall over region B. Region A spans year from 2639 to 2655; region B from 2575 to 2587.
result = 27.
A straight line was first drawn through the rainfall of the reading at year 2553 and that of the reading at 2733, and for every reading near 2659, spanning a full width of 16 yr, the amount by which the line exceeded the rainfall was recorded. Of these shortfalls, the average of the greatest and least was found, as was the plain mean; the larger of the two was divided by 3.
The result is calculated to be -0.07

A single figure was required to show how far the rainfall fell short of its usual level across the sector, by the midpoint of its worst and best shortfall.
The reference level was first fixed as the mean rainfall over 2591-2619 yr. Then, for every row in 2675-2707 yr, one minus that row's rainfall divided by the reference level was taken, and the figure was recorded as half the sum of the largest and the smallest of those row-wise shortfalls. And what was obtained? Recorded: 0.16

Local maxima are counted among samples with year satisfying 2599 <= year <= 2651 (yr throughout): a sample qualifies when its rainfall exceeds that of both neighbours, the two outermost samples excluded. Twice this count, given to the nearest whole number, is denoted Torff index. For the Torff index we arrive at 8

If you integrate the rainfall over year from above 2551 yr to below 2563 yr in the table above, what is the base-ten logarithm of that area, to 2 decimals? 2.20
